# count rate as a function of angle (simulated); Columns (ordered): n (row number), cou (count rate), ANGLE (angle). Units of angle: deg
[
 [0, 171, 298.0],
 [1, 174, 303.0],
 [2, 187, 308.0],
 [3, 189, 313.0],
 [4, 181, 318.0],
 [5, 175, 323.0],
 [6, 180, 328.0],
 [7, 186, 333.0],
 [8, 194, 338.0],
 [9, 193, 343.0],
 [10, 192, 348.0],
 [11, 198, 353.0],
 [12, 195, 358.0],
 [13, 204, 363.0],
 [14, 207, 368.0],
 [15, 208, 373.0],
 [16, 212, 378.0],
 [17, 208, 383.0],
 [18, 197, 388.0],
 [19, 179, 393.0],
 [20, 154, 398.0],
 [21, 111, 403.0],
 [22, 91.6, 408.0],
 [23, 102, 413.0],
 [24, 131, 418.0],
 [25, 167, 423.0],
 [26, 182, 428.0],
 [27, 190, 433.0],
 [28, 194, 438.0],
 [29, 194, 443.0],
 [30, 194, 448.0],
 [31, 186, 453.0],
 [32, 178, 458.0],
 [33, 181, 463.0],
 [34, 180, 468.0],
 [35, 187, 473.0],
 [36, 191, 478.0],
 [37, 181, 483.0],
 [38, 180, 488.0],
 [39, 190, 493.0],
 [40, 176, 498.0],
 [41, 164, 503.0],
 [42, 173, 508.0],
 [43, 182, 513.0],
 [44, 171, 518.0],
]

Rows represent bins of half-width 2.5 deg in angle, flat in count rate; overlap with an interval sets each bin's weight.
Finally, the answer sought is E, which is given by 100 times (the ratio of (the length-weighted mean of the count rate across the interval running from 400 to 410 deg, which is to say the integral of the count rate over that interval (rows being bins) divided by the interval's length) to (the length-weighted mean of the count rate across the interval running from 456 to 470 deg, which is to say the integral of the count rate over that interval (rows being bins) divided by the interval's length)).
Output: 58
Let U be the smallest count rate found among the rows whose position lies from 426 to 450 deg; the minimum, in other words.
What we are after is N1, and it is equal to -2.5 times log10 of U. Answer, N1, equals -5.65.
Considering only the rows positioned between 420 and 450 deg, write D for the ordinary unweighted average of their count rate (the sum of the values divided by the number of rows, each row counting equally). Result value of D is 187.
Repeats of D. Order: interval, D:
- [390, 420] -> 128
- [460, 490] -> 183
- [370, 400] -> 193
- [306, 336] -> 183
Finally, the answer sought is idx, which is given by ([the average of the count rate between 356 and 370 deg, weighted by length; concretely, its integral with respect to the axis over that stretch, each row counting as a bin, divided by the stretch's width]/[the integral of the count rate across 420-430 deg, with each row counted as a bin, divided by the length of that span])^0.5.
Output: 1.08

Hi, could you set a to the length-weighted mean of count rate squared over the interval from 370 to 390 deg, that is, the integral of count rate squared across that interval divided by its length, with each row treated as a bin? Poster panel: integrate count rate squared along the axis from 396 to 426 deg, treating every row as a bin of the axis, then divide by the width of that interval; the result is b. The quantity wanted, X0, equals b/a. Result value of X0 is 0.4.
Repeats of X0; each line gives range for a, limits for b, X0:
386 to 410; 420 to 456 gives 1.5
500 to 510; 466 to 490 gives 1.2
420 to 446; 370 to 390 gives 1.2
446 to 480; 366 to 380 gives 1.3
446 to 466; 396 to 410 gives 0.4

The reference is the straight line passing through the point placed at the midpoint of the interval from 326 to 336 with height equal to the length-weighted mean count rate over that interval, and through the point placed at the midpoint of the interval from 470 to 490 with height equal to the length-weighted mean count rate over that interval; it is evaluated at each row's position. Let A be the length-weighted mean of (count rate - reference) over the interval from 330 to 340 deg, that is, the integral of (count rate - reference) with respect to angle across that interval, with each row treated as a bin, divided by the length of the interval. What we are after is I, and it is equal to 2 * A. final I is 11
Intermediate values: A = 5.6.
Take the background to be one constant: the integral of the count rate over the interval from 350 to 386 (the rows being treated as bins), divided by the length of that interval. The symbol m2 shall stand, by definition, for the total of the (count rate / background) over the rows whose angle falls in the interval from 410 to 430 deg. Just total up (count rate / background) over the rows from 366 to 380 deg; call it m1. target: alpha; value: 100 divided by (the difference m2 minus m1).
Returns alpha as -454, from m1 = 3.1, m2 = 3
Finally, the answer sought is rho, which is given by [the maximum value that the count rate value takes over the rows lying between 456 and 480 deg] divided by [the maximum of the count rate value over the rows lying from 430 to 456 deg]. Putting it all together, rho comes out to 0.98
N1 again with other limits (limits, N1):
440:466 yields -5.63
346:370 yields -5.71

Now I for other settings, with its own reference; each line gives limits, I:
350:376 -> 37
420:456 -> 3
